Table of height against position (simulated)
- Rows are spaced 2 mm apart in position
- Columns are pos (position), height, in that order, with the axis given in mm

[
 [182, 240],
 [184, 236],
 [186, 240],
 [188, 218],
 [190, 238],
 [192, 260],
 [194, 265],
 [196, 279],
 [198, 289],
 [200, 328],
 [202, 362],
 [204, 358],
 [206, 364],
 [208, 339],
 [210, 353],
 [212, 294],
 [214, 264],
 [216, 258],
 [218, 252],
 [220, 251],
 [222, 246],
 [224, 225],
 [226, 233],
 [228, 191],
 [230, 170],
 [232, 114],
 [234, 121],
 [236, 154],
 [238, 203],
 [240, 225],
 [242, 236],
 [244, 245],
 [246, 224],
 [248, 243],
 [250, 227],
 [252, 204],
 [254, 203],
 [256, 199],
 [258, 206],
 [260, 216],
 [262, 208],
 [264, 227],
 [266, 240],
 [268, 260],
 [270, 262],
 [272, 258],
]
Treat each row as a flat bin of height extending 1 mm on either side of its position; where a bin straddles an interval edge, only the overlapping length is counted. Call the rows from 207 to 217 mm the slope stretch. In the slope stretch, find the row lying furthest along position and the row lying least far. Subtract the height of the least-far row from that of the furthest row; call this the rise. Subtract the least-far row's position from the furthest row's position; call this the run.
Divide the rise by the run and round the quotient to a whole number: -10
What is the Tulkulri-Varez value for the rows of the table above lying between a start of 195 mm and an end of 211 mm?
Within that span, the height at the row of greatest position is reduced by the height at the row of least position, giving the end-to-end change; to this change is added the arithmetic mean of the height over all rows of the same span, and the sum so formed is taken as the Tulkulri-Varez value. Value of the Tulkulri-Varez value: 408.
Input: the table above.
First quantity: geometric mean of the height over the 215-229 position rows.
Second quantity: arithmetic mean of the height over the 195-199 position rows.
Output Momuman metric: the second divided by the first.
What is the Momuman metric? 1.21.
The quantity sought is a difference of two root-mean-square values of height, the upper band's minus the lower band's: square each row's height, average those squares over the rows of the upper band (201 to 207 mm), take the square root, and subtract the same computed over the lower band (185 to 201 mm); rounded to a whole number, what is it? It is 95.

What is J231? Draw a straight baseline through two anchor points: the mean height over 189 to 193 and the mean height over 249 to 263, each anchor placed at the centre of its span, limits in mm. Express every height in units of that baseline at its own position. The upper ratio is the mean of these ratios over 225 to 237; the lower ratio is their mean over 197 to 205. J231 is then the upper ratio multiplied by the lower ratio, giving 1.00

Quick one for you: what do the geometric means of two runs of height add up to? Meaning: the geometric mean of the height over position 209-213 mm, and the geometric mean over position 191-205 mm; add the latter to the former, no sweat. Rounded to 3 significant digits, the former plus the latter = 625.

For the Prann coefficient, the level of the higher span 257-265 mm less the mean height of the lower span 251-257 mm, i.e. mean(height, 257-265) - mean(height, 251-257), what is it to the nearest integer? 12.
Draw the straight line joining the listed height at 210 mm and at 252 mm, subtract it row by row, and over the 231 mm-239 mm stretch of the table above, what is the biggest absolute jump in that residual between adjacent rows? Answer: 56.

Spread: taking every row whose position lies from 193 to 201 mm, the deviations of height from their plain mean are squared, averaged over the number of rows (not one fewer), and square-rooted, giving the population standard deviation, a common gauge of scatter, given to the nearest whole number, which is 23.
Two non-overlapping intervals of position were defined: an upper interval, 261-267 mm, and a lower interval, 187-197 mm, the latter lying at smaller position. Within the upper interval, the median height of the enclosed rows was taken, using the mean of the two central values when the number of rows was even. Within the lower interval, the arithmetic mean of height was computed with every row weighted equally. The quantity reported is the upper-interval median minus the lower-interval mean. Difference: -25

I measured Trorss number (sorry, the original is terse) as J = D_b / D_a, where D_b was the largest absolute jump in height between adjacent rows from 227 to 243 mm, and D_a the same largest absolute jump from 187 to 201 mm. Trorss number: 1.4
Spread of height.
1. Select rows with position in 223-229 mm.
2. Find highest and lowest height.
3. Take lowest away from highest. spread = 42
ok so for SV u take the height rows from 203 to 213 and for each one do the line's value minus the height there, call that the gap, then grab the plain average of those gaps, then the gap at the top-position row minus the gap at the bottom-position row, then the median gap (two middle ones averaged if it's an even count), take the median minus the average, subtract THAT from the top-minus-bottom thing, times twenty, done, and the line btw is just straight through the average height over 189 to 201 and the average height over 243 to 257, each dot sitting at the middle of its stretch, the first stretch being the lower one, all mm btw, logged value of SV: 1365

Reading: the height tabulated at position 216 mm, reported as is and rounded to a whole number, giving 258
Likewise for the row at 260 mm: 216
